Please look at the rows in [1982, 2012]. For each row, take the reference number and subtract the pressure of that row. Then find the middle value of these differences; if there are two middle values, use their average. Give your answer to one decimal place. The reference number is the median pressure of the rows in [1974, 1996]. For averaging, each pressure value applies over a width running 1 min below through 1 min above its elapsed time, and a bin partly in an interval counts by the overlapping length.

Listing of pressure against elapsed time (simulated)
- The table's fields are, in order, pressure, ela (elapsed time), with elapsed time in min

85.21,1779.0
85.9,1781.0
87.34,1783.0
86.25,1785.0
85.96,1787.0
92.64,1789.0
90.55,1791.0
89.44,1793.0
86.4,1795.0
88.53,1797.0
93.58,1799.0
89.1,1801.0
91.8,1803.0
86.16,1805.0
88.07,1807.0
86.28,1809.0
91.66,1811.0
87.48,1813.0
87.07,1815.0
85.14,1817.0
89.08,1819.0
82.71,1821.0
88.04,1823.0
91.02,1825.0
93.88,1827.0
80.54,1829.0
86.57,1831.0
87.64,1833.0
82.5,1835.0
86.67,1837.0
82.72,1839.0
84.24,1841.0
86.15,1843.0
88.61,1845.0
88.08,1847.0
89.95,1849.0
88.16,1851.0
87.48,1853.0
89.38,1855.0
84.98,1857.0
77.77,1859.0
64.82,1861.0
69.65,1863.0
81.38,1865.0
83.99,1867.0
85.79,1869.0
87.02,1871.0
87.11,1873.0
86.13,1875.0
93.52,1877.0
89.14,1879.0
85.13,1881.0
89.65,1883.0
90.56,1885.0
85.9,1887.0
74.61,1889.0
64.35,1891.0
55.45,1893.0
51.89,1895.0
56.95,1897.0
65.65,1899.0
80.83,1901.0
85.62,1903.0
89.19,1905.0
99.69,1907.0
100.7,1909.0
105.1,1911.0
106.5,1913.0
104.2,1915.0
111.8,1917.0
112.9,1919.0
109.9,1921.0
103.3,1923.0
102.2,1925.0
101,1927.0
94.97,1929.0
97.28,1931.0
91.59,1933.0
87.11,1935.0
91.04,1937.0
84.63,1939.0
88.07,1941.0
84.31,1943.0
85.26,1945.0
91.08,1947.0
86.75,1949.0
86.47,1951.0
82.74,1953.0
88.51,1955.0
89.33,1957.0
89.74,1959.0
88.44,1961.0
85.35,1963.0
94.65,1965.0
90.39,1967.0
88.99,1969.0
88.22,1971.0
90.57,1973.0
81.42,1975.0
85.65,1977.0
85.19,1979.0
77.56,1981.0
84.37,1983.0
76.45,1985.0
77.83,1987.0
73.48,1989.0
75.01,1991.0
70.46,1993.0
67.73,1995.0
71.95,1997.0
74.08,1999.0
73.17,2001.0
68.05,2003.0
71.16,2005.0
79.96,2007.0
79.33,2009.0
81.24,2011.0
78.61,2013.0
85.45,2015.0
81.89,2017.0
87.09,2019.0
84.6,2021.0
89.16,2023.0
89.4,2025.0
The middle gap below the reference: 3.5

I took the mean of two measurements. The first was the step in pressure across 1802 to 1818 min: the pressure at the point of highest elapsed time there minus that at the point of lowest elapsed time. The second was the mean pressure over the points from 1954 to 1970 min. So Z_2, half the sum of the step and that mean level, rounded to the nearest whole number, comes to 41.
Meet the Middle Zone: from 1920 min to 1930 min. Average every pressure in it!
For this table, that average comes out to 102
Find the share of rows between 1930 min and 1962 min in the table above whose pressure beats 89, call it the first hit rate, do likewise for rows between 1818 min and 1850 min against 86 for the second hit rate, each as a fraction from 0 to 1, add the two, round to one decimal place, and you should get 1.1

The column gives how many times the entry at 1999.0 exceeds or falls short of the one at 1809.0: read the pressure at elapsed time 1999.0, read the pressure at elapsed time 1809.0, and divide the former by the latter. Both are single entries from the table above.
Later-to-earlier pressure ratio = 0.86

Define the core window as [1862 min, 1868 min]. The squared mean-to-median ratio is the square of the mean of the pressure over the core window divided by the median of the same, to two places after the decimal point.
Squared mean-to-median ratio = 0.93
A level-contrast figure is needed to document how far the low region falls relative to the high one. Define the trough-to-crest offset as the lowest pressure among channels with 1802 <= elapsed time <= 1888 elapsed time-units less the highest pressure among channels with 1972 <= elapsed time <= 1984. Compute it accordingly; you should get -26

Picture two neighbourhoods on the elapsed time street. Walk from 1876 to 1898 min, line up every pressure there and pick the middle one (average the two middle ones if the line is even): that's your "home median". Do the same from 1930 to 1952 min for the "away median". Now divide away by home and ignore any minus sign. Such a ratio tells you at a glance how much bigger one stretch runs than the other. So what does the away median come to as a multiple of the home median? 1.02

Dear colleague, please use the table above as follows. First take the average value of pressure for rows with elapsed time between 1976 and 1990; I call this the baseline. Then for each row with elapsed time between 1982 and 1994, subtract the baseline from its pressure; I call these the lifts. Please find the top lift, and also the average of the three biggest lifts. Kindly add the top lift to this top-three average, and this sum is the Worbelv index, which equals 3.8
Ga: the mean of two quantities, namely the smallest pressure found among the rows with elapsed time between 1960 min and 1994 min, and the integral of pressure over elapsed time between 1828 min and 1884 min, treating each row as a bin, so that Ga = 2410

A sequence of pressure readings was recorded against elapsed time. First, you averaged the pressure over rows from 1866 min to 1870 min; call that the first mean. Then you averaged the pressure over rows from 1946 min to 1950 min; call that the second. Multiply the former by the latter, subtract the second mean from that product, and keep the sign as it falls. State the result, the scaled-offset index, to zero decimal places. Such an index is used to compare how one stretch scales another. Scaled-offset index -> 7459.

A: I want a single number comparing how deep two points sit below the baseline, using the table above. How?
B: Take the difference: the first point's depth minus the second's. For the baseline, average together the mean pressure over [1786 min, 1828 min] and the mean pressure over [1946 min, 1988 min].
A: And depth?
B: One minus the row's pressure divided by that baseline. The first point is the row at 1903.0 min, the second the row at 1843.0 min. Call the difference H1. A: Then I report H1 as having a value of 0.006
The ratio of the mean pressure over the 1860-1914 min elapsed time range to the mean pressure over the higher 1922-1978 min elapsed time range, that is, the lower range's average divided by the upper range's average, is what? 0.91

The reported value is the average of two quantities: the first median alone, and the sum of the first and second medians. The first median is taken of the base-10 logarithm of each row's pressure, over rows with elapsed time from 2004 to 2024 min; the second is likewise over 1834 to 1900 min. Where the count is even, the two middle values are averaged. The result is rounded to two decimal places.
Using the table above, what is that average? 2.88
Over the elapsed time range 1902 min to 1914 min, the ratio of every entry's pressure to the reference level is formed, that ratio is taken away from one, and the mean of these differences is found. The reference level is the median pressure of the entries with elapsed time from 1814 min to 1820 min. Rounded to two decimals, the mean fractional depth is -0.12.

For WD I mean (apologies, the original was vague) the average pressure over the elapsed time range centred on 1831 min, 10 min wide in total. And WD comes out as 86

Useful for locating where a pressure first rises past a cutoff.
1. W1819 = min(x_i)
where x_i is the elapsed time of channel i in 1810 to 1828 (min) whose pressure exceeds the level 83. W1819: 1811.0 min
